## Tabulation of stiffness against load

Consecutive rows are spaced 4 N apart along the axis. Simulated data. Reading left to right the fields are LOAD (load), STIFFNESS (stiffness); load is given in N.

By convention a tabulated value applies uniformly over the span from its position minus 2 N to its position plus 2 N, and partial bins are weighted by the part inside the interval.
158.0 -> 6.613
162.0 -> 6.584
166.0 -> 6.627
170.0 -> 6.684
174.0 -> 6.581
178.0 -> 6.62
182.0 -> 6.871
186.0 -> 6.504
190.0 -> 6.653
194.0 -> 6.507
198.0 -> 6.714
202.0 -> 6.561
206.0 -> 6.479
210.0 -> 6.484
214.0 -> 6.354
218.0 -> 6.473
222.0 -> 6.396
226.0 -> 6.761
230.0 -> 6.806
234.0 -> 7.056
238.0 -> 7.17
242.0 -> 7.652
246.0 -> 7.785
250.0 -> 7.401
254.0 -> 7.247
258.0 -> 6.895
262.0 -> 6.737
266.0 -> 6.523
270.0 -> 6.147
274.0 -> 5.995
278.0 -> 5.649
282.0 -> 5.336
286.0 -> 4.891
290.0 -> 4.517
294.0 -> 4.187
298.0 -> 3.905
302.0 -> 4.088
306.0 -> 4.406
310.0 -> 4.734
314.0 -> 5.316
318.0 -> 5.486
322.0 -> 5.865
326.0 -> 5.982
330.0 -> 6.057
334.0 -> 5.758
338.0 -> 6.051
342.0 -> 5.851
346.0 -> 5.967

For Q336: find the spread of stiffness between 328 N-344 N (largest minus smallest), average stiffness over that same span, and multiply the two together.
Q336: 1.8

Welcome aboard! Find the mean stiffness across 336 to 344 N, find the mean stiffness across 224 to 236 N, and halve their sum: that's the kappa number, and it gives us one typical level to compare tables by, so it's 6.4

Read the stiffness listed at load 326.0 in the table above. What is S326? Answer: 5.982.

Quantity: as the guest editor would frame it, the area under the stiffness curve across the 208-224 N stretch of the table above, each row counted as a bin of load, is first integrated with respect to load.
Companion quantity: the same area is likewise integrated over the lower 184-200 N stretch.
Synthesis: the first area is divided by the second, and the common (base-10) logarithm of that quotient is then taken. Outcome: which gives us -0.01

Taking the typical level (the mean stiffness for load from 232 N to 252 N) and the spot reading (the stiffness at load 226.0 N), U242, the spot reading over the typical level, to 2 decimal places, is 0.91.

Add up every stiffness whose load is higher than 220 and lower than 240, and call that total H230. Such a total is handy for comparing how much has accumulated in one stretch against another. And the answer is 34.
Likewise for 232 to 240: 14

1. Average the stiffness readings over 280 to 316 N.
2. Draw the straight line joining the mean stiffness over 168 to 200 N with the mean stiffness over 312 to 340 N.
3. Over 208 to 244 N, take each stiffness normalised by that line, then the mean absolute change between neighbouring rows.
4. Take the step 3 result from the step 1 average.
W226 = 4.6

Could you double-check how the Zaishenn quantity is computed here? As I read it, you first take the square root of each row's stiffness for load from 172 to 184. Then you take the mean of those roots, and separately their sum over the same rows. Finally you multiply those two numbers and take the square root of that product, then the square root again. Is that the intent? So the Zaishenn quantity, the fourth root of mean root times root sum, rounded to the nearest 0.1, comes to 2.1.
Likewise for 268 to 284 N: 2.2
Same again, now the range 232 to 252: 2.5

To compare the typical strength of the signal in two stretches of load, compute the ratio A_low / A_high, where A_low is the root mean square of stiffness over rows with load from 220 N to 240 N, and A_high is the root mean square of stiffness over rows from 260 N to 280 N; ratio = 1.10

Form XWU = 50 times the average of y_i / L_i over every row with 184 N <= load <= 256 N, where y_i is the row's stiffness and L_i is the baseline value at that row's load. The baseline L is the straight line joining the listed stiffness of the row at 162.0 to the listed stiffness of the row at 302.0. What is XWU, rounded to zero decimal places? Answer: 62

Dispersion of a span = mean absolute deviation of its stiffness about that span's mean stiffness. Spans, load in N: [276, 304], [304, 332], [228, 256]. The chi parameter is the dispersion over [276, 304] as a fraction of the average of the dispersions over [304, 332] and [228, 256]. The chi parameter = 1.42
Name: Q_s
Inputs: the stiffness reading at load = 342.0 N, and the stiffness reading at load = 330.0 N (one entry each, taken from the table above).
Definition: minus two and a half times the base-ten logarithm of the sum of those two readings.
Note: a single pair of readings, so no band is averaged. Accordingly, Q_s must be -2.69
